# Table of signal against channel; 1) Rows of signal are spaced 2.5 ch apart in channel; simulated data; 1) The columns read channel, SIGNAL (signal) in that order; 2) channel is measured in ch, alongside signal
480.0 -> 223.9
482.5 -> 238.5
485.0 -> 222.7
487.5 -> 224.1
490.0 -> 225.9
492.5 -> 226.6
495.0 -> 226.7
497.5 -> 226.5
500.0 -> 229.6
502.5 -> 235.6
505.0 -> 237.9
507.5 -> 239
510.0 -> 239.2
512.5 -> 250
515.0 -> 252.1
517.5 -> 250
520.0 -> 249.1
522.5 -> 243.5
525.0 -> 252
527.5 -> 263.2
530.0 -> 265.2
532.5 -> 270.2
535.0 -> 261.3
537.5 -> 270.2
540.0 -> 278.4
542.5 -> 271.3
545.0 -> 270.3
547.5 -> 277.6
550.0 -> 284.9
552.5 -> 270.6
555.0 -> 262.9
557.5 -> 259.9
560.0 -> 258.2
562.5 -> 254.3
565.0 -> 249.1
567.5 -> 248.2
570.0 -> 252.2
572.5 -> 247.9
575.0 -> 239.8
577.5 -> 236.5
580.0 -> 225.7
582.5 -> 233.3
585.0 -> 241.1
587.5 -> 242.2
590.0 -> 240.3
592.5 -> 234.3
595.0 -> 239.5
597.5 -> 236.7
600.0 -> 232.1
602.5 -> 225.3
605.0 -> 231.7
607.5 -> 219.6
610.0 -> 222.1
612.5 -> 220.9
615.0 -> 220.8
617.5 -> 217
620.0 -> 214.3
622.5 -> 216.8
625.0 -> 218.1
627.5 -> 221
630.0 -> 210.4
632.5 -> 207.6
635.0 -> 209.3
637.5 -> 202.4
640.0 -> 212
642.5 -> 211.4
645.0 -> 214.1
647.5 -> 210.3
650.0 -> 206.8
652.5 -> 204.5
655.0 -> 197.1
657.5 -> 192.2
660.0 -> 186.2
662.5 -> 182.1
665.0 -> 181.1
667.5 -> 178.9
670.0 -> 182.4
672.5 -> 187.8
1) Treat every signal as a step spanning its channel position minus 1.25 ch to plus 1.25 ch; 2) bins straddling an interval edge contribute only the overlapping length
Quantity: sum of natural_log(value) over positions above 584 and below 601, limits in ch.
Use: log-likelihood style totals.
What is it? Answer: 38.3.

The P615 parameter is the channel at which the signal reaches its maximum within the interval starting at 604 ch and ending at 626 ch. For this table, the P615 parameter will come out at 605.0 ch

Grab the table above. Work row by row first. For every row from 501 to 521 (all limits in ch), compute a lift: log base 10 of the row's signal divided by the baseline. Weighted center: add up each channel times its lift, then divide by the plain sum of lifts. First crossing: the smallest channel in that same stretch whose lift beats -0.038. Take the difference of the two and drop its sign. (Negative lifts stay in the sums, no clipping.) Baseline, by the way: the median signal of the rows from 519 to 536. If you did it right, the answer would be 3.2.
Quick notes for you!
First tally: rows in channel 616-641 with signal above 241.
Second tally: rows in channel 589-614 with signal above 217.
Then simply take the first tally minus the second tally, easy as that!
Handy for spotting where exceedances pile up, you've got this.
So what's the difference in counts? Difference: -10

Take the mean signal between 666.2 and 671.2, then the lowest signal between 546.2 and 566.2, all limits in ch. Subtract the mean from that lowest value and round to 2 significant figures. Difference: 68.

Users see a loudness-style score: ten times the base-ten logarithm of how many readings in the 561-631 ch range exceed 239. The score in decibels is 10.0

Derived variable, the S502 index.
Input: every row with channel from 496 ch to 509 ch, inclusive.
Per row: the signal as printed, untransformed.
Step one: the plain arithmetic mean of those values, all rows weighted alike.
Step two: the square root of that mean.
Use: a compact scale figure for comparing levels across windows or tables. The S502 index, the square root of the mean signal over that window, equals 15.3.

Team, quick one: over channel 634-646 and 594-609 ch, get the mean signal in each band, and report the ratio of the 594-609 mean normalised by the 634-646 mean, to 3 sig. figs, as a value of 1.10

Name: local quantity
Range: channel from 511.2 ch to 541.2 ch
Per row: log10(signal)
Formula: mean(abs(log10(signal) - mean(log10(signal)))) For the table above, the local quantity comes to 0.0156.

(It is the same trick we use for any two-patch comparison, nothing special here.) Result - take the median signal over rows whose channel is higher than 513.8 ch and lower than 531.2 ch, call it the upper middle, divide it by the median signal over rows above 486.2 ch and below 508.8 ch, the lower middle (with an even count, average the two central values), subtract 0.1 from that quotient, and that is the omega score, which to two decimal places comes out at 1.01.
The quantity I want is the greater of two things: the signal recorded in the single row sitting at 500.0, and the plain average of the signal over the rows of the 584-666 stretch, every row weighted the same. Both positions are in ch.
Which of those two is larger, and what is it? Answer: 230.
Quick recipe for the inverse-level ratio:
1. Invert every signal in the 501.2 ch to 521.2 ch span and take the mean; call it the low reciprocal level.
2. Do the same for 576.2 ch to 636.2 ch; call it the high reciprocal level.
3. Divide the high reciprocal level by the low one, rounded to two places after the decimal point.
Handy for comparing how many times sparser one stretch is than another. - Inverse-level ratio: 1.08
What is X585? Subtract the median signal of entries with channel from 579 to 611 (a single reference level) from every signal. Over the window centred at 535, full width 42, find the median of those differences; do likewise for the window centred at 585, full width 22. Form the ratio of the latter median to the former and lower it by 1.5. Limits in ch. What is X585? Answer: -1.3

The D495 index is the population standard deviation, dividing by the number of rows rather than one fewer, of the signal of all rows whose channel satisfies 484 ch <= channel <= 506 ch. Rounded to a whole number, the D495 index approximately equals 5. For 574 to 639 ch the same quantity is 11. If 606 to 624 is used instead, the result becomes 3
